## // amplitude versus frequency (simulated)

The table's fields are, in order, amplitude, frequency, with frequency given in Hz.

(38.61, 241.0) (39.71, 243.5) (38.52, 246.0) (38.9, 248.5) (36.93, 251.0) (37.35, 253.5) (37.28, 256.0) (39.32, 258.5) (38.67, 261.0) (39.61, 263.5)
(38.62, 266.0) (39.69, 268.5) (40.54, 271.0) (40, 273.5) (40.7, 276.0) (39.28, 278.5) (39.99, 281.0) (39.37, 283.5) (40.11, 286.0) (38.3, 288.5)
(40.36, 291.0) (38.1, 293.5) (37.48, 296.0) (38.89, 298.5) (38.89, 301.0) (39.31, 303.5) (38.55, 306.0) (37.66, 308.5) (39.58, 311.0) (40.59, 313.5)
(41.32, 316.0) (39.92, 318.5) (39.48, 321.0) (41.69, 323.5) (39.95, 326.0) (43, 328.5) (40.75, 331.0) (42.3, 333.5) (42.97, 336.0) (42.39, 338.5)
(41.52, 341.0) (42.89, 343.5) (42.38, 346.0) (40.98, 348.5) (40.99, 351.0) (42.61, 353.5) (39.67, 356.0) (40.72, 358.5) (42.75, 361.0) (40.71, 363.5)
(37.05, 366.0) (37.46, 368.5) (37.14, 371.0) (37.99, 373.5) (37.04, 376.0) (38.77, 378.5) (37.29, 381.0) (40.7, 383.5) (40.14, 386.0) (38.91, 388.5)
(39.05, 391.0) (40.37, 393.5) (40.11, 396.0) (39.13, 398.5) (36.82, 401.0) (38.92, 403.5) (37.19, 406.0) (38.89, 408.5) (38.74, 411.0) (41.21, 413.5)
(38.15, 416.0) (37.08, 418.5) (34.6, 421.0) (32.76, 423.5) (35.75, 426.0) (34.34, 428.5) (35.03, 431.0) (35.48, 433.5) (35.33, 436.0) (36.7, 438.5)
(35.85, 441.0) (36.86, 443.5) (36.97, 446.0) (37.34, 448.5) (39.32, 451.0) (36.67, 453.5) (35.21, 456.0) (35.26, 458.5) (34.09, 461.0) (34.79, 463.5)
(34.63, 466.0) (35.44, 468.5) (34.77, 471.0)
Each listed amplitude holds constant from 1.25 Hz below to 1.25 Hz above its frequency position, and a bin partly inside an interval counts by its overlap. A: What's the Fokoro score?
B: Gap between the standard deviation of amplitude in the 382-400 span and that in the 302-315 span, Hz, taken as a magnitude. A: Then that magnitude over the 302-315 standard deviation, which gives 0.3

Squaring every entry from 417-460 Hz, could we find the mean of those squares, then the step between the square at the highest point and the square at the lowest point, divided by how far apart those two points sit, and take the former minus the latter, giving 1295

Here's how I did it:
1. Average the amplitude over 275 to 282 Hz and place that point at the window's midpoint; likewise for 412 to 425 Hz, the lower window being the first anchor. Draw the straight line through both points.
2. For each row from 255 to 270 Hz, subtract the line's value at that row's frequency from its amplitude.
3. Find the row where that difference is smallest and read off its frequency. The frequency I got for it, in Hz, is 256.0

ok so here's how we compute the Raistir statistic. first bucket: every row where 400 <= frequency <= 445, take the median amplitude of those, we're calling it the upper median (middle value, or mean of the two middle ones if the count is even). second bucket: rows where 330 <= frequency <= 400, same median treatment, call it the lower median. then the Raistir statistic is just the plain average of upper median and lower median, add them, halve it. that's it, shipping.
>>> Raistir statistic 38.6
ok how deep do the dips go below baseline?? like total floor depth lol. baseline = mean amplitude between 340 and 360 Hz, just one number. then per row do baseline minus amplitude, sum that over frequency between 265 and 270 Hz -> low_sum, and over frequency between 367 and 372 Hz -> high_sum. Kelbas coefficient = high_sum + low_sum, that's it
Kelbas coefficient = 13.0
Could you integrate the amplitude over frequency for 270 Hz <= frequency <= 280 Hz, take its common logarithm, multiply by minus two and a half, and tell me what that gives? -6.51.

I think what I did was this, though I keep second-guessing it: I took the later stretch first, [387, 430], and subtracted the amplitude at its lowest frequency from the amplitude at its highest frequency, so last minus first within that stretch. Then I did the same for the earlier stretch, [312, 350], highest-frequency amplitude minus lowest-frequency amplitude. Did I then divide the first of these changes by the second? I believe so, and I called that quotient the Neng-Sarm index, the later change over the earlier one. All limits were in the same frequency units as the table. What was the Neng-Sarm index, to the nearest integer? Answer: -12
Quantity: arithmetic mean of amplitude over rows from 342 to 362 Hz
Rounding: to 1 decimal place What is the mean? 41.6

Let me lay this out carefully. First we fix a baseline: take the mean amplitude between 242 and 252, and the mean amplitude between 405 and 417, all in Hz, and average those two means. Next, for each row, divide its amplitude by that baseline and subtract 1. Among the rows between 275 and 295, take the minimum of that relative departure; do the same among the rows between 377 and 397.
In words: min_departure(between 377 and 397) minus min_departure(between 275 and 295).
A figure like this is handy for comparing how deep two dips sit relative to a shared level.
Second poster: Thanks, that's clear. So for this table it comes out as -0.021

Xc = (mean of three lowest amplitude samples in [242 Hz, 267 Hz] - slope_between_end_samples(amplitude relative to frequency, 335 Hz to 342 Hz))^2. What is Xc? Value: 1405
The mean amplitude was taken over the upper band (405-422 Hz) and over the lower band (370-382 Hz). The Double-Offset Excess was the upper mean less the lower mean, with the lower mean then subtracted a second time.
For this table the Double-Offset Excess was -37.3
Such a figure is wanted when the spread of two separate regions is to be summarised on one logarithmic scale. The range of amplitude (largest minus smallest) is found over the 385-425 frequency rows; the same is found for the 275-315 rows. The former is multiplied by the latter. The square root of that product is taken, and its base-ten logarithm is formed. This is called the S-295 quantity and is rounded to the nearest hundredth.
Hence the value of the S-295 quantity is 0.72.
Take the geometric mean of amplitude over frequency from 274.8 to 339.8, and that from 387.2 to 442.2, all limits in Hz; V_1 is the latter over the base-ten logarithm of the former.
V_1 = 23.2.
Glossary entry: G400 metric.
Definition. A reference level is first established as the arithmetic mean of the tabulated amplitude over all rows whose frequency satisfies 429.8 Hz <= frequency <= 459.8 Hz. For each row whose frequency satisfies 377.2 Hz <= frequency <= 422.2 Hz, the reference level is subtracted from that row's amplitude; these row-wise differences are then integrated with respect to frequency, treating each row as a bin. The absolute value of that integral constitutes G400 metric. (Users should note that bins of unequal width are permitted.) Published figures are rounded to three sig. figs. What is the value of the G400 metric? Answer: 105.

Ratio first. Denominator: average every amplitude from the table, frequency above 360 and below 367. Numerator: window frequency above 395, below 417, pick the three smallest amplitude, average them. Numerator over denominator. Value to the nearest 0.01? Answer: 0.93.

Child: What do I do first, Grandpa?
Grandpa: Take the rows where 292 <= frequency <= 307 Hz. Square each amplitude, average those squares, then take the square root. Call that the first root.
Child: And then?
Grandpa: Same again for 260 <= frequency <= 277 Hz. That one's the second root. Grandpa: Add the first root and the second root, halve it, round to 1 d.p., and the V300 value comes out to 39.1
